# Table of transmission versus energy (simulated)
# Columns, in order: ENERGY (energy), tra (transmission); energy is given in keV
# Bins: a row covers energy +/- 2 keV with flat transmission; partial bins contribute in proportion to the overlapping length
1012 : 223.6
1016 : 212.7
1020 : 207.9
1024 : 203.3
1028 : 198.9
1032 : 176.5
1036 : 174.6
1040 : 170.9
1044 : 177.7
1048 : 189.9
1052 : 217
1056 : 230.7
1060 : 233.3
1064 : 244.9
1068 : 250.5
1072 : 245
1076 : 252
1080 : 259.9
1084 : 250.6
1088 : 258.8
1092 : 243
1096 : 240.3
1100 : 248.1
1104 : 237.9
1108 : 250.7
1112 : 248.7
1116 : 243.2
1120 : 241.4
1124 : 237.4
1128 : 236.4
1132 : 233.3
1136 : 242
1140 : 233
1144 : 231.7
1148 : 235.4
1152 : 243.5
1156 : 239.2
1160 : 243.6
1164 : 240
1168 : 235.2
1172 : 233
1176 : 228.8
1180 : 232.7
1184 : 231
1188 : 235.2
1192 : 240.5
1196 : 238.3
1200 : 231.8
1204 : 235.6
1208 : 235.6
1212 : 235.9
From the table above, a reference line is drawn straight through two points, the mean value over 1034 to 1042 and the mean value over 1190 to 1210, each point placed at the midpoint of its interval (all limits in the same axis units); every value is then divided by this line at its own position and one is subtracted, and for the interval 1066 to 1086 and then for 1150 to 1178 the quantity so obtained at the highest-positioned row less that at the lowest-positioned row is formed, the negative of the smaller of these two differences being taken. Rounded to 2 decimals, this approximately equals 0.11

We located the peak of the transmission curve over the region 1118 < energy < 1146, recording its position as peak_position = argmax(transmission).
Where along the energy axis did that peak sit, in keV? 1136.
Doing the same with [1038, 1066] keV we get 1064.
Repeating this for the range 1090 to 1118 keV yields 1108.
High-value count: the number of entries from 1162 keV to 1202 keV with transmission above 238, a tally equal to 3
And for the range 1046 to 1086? 6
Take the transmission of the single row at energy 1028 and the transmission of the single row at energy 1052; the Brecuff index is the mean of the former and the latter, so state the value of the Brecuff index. 208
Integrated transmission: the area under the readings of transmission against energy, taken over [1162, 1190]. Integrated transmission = 6544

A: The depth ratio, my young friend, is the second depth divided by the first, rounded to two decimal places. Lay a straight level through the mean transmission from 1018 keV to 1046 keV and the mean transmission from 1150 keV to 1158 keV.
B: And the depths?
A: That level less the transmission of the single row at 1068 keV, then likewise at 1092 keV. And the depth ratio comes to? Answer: 0.62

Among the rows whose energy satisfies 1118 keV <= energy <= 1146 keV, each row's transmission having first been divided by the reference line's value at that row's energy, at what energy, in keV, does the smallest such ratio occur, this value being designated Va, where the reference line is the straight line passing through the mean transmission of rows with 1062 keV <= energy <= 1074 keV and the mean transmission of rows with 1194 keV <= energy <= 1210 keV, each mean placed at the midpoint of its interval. 1144 keV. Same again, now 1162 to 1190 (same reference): 1176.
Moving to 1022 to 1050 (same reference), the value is 1040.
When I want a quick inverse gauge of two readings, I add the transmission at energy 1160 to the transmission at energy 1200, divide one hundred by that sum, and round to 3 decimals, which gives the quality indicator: 0.210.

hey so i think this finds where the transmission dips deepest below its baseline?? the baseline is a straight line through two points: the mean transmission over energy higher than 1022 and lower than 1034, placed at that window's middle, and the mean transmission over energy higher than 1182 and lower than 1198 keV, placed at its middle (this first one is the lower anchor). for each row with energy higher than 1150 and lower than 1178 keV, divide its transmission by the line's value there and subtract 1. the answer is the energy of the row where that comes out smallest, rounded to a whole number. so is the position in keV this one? 1176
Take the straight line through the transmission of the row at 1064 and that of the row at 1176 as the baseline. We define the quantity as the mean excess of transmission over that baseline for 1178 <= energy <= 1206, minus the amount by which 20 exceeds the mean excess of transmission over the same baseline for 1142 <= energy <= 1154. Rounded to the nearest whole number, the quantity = -7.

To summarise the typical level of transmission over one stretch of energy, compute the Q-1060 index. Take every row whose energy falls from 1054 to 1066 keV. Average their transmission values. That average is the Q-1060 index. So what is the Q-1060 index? 236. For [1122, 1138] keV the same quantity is 237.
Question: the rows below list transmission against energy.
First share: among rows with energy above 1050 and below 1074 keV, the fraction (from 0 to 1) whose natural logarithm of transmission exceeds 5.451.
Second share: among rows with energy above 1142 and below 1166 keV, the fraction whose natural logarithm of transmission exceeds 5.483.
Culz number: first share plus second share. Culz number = 1.00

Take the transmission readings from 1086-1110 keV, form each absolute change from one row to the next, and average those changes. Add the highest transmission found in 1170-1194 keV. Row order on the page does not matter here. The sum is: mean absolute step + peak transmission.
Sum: 250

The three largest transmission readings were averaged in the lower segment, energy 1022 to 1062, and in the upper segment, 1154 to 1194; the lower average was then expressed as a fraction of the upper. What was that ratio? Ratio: 0.94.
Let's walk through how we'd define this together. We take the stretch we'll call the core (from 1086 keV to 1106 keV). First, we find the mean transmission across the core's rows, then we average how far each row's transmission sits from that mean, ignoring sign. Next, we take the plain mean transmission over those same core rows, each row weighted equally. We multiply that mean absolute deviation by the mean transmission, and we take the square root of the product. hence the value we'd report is 39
